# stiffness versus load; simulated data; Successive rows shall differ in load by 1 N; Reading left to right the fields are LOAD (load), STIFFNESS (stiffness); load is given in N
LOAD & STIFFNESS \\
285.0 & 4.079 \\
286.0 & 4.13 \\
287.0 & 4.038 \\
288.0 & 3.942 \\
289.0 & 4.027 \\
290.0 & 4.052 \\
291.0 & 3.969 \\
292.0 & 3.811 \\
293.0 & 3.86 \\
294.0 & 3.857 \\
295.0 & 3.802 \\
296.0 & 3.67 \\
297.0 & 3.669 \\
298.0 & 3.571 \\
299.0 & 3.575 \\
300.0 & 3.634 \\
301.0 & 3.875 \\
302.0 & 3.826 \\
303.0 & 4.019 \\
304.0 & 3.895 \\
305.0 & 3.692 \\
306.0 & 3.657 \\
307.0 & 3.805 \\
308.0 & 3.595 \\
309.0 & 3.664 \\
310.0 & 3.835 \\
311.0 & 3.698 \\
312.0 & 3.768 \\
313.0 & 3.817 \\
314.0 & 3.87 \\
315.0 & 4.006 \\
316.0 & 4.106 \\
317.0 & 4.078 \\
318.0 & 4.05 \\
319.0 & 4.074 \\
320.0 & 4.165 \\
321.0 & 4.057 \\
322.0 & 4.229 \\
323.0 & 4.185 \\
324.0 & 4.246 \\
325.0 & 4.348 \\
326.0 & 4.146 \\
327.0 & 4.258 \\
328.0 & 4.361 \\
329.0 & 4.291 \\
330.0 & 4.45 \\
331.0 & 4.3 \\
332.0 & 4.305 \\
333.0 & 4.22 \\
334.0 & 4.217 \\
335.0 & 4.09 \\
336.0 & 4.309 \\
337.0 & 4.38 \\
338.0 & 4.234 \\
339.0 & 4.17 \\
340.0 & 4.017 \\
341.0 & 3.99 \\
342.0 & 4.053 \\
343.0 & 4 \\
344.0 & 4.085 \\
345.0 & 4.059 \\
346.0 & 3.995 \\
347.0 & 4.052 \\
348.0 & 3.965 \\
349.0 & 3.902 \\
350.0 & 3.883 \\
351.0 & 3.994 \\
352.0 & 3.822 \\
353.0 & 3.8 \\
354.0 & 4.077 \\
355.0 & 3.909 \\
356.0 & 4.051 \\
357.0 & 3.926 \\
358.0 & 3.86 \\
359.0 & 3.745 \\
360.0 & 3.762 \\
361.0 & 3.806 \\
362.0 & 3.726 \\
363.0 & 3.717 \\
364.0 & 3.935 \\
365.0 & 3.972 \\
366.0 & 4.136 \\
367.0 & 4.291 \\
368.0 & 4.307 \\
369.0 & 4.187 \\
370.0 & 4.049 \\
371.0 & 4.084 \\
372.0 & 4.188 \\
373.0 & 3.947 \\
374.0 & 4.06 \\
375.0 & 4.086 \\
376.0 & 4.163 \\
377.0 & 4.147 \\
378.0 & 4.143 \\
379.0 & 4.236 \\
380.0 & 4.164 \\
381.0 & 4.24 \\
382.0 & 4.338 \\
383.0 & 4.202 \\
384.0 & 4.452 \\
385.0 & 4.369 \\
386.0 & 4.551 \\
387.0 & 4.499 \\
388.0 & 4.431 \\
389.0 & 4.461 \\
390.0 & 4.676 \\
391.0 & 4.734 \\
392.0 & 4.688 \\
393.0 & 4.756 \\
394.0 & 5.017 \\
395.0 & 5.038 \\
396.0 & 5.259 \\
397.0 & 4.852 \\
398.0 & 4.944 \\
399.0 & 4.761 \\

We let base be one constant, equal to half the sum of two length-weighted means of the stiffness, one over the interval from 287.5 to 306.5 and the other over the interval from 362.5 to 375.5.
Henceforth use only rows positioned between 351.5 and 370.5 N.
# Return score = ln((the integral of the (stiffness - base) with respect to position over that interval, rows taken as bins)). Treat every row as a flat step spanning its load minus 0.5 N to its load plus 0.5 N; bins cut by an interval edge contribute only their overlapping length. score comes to -1.7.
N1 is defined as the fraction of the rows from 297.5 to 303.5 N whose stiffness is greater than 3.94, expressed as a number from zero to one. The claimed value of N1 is 0.2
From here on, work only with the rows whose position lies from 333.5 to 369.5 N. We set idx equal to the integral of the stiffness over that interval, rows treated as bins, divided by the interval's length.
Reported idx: 4.01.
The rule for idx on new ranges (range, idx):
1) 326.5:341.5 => 4.24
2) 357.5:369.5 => 3.95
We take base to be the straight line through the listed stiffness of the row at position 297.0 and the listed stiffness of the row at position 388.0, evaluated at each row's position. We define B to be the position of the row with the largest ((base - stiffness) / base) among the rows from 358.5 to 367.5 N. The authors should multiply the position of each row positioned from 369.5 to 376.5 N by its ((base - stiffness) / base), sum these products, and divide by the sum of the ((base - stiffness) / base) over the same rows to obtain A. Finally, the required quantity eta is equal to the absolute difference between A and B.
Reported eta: 10.0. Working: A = 373.0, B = 363.0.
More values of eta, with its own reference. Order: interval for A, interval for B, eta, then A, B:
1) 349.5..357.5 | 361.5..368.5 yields 9.6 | 353.4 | 363.0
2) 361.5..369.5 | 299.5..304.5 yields 63.5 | 363.5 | 300.0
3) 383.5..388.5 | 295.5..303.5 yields 87.0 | 386.0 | 299.0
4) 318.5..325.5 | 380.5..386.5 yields 60.6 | 322.4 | 383.0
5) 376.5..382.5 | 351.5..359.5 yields 20.0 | 379.0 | 359.0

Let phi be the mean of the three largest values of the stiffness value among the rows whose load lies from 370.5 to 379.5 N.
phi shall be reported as 4.20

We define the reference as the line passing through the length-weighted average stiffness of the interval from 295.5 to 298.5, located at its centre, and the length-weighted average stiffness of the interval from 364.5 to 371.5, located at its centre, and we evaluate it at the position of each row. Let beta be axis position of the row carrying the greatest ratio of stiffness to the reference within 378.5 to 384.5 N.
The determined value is 384.0 N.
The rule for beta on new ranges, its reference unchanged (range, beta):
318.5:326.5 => 325.0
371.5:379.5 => 372.0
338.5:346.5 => 339.0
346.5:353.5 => 347.0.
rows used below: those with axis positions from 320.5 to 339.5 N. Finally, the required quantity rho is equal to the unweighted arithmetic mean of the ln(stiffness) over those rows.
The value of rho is 1.447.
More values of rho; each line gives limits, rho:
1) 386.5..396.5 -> 1.558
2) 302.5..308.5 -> 1.328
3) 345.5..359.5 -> 1.368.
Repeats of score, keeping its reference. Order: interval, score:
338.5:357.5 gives -0.2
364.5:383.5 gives 1.4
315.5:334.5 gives 1.6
